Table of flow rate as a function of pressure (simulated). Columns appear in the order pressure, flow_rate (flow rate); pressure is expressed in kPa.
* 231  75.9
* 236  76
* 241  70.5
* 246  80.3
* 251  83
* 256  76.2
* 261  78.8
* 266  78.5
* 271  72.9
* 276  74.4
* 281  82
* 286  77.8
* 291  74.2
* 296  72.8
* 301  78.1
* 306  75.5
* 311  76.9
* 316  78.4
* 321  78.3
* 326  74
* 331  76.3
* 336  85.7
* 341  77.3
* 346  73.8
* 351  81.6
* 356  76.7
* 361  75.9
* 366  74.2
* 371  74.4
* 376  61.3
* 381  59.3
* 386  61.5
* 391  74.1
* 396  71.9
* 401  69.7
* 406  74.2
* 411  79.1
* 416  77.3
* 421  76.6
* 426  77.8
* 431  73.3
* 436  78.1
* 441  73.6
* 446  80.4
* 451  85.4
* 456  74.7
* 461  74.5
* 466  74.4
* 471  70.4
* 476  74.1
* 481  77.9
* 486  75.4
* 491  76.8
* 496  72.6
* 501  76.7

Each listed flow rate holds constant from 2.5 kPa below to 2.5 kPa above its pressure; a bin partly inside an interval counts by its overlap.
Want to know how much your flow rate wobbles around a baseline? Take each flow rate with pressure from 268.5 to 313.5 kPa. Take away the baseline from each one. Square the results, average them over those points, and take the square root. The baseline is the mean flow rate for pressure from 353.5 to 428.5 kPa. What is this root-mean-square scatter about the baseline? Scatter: 4.7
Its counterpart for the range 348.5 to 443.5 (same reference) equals 6.1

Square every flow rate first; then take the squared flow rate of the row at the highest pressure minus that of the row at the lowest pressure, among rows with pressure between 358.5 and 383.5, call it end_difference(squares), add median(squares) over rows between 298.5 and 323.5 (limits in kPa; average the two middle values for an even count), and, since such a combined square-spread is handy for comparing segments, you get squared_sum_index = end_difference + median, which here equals 3855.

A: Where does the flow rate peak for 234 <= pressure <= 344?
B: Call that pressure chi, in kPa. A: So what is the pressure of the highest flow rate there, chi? 336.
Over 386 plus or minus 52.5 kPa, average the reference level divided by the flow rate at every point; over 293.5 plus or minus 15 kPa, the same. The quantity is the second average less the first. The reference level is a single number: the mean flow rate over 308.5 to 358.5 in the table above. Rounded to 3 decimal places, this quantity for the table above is -0.045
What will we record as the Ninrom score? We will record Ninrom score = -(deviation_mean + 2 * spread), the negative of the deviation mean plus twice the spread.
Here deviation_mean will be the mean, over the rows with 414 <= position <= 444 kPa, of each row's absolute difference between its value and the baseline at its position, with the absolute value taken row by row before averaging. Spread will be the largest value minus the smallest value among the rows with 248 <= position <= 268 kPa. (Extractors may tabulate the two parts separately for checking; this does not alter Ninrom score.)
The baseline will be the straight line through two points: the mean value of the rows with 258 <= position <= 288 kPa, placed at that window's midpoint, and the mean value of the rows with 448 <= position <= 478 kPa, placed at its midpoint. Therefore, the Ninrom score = -15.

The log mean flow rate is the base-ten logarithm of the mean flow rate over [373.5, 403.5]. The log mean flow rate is 1.82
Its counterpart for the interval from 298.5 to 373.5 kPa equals 1.89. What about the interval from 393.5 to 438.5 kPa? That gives 1.88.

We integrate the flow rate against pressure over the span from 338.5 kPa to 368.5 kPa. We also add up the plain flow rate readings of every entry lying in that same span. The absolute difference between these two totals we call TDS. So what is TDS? 1838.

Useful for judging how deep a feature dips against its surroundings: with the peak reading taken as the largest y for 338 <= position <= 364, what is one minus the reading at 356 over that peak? 0.06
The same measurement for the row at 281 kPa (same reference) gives 0.00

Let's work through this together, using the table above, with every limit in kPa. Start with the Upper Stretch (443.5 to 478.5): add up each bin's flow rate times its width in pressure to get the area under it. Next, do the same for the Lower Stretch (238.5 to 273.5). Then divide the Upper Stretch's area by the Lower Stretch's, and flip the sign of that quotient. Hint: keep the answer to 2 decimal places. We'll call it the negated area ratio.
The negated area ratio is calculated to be -0.99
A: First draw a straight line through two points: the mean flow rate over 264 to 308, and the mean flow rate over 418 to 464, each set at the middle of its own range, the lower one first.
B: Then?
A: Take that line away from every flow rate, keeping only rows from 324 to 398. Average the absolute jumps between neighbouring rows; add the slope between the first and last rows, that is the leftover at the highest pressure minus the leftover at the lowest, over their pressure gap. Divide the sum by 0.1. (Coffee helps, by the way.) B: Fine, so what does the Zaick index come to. 50.5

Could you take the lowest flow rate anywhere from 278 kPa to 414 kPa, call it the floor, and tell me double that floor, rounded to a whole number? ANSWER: 119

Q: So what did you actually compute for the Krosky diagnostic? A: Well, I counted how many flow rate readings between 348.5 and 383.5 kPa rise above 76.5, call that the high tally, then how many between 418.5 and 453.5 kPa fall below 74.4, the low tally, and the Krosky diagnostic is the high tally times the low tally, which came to 4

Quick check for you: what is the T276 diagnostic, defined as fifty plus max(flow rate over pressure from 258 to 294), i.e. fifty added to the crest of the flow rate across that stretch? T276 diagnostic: 132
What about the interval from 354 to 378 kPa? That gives 127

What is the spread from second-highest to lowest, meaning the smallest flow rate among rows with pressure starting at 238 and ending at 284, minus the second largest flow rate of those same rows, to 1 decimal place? -11.5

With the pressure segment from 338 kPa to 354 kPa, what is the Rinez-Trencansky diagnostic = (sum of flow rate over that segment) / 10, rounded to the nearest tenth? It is 23.3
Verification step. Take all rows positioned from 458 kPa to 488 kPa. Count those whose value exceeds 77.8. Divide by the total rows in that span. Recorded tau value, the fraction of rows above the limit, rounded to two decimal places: 0.17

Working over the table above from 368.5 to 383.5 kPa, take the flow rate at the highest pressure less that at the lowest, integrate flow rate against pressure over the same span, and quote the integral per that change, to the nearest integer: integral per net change -65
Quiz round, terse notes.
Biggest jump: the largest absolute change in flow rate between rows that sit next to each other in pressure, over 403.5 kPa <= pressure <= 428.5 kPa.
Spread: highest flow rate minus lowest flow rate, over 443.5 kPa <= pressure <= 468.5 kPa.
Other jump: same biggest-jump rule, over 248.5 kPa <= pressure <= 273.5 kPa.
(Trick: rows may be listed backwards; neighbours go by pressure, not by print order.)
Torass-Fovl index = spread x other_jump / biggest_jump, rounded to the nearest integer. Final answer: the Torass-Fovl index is 15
